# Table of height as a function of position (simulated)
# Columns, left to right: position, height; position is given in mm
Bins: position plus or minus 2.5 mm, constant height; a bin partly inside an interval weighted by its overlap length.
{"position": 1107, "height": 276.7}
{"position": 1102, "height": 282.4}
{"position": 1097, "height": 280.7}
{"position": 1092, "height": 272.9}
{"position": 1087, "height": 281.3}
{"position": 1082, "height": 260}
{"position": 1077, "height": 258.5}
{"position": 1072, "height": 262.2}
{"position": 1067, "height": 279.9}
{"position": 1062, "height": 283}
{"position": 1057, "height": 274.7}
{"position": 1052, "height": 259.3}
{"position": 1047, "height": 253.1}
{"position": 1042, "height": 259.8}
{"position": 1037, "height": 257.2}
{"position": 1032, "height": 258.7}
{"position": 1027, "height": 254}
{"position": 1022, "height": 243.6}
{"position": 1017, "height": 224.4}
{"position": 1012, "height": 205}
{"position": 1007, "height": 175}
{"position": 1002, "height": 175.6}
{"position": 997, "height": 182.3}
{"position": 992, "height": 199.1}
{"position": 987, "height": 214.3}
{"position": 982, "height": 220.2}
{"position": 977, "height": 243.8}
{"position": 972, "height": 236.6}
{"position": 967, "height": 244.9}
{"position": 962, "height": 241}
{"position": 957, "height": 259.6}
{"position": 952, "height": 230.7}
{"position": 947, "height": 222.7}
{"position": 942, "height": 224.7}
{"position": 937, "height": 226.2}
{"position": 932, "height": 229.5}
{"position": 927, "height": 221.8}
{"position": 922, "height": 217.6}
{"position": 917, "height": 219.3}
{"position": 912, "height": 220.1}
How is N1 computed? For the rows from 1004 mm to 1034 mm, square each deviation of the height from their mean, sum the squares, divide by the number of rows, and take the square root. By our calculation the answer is 29.5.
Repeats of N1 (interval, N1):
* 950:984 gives 11.4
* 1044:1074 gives 11.1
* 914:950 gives 3.8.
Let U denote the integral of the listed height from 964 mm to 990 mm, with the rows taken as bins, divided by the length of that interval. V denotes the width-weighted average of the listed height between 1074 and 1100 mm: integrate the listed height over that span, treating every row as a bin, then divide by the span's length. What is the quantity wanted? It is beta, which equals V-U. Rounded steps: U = 232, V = 271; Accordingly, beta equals 39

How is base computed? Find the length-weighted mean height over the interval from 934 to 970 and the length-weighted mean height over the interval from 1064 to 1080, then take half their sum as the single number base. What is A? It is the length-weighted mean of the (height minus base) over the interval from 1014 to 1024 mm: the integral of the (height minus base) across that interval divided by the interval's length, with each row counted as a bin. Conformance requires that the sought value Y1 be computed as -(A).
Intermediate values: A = -19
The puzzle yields 19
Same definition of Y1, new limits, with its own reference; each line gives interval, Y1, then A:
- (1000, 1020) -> 55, -55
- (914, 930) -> 31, -31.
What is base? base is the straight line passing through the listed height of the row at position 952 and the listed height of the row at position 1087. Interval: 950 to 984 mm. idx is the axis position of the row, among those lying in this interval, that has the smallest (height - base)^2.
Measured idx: 952 mm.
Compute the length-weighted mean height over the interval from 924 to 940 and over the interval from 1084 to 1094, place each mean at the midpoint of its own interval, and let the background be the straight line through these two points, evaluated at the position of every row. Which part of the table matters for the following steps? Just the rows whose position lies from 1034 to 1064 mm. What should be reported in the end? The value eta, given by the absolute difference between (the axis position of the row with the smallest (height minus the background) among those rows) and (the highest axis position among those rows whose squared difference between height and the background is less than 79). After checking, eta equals 10 mm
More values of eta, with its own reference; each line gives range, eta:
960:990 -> 10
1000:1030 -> 20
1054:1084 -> 10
